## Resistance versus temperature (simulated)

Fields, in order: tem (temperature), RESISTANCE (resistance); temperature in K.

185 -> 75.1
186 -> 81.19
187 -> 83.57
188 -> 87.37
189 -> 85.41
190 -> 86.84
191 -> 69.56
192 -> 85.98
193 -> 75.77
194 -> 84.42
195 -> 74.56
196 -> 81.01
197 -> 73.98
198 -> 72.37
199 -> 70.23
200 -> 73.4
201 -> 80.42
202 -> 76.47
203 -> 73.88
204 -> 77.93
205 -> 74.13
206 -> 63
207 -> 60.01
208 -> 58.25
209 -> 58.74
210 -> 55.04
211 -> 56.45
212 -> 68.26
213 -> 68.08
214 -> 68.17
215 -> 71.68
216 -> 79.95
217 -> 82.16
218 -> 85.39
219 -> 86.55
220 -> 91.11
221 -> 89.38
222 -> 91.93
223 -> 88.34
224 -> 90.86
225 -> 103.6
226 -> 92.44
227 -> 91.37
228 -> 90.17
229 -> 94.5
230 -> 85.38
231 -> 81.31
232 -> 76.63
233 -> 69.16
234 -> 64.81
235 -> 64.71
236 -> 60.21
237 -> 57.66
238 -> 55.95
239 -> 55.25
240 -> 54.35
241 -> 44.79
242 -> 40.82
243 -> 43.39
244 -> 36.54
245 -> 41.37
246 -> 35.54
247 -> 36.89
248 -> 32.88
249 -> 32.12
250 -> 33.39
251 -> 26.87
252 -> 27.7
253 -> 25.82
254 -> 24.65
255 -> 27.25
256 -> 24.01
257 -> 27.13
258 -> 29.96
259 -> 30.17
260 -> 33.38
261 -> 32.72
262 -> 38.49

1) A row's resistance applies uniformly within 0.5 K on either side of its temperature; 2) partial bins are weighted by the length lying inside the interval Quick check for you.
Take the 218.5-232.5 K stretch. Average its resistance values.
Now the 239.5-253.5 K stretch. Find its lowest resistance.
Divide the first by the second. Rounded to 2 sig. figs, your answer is 3.5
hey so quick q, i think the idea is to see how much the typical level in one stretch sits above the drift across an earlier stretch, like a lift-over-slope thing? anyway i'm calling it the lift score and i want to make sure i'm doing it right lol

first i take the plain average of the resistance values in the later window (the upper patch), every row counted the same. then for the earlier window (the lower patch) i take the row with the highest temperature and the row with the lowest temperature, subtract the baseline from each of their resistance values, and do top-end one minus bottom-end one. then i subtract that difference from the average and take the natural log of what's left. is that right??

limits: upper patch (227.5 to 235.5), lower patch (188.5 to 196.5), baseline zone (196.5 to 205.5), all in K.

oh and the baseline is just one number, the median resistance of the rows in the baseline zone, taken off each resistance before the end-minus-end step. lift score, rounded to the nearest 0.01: 4.42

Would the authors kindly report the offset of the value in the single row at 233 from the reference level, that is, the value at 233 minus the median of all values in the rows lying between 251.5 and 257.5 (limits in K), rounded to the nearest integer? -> 43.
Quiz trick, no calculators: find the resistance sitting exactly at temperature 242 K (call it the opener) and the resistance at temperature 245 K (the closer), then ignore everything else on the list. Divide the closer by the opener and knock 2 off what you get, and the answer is -0.99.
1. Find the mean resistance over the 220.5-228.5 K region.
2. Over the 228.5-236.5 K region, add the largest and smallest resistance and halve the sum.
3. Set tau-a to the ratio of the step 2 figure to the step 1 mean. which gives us 0.84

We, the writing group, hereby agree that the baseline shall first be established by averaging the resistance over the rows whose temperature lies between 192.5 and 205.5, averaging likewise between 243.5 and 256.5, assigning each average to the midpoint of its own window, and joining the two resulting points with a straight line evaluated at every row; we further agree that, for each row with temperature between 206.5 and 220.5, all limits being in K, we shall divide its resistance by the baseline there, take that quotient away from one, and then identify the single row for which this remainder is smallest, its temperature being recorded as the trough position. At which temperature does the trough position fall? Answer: 220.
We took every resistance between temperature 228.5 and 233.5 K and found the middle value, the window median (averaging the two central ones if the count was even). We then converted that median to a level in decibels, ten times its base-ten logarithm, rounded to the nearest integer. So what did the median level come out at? 19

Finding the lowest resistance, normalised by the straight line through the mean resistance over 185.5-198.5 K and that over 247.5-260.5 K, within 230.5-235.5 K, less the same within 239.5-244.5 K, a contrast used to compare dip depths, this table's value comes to 0.44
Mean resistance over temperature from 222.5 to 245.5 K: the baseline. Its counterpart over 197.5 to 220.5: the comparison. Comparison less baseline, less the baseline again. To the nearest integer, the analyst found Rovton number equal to -66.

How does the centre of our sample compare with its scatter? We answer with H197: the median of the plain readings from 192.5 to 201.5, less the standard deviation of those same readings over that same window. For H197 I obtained 70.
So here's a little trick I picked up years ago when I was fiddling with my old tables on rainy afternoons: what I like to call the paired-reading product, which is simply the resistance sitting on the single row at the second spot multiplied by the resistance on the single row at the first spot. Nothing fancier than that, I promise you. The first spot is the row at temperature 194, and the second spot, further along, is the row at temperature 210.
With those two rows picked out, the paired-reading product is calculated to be 4646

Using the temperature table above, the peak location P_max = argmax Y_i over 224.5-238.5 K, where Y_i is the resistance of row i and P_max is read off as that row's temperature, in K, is 225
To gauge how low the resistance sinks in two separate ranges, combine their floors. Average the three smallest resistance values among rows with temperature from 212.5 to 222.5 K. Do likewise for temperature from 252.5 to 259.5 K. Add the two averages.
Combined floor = 94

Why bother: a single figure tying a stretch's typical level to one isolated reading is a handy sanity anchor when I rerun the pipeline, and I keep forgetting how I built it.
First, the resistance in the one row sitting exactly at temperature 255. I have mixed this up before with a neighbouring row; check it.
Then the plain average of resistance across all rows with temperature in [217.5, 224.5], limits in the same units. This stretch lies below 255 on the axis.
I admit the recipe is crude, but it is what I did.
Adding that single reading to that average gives 116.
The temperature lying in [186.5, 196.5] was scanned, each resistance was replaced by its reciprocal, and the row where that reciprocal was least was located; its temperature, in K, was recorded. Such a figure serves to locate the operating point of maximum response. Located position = 188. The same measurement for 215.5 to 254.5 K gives 225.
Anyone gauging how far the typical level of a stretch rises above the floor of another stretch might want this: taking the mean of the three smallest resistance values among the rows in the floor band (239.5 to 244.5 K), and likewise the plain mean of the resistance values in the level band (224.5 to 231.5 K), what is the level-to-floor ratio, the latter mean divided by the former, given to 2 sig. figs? 2.3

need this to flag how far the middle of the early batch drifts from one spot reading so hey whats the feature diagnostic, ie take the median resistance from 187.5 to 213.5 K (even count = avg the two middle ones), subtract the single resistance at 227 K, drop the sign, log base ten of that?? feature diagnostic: 1.24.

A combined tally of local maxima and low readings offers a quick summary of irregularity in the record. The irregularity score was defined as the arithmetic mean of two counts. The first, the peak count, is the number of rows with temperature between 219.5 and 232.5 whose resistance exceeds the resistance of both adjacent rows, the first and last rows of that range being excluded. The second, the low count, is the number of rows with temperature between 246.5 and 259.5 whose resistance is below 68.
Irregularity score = 8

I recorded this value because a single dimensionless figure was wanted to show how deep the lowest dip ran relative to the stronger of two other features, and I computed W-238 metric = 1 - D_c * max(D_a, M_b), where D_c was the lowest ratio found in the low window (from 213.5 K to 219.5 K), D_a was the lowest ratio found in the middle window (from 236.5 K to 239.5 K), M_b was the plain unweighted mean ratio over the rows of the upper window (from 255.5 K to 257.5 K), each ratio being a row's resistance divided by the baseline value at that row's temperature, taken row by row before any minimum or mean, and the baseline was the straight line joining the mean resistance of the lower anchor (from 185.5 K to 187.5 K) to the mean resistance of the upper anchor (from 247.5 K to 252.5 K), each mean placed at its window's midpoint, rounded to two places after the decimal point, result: -0.58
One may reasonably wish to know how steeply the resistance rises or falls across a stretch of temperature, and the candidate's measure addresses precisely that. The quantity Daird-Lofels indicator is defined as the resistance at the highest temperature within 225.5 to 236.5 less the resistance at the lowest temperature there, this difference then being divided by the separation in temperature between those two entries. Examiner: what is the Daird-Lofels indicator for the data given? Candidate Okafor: -3.2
